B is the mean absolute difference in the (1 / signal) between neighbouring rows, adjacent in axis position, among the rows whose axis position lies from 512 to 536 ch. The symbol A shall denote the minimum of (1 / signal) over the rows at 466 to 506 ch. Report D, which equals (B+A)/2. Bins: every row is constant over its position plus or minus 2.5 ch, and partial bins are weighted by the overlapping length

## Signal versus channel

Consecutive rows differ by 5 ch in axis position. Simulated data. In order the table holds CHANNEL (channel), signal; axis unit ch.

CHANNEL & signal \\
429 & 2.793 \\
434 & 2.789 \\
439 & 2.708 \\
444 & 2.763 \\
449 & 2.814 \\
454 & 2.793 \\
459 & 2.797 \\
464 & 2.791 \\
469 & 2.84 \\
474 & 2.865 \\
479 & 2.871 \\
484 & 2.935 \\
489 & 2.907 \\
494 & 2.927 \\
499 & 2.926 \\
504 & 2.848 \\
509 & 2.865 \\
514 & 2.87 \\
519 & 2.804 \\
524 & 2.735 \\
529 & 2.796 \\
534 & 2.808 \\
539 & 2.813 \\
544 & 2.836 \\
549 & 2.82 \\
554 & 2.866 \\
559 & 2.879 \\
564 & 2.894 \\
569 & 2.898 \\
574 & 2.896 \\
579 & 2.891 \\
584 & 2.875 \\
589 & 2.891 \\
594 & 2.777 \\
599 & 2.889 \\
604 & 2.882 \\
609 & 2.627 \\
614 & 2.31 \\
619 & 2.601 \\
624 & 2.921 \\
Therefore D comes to 0.174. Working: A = 0.341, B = 0.007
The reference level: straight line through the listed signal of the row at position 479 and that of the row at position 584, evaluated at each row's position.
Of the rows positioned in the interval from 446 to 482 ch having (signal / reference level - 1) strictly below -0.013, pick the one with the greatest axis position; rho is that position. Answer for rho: 464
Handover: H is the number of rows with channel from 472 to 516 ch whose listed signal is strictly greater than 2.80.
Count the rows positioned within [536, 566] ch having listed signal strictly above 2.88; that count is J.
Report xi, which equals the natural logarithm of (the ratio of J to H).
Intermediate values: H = 9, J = 1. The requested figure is -2.20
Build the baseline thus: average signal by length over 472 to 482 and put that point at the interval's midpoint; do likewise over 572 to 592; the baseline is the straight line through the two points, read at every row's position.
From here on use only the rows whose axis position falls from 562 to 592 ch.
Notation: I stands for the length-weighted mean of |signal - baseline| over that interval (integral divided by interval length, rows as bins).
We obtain 0.01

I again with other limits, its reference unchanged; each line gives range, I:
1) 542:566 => 0.03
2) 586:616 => 0.15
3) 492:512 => 0.03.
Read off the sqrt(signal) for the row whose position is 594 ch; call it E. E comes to 1.67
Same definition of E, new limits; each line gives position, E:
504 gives 1.69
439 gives 1.65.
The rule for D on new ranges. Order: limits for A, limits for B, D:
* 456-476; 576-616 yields 0.183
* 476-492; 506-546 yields 0.173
